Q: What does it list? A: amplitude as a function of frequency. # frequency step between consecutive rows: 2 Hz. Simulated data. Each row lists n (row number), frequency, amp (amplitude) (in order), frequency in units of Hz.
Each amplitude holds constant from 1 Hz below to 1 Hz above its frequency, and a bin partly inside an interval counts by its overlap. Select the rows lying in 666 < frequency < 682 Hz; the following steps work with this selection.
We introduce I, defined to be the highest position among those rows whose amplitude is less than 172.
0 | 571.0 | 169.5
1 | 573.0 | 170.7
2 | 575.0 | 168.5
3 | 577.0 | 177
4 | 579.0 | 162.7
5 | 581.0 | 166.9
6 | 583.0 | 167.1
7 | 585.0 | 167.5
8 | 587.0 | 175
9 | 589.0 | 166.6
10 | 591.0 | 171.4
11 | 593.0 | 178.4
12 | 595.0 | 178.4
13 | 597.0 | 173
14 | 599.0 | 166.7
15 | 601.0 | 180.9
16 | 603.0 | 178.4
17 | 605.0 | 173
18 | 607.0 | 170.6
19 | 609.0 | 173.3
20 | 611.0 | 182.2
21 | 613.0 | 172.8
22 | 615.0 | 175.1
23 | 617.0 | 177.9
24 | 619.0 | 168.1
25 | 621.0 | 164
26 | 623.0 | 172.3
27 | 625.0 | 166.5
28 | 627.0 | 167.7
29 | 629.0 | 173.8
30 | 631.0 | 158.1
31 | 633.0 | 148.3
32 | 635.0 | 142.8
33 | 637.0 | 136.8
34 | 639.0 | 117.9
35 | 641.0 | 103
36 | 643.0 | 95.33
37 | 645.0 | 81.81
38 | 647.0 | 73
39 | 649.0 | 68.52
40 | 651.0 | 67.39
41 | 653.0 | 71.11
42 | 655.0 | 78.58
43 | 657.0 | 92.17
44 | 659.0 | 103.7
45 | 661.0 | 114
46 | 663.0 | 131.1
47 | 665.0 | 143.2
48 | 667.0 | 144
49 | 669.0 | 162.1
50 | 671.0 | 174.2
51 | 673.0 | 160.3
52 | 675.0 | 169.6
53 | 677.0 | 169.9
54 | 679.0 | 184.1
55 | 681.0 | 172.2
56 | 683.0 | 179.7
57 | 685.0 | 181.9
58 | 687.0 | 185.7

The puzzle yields 677.0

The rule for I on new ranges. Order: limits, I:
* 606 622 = 621.0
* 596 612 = 607.0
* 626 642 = 641.0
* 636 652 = 651.0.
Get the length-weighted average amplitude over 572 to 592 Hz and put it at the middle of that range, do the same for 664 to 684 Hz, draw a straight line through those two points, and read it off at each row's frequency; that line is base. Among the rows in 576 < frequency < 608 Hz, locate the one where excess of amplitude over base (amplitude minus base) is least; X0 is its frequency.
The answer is 579.0 Hz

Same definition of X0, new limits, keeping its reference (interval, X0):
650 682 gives 651.0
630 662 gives 651.0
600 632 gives 631.0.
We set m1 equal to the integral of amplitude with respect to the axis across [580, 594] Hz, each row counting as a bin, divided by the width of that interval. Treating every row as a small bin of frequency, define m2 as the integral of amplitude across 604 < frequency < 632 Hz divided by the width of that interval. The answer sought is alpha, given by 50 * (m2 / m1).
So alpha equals 50.2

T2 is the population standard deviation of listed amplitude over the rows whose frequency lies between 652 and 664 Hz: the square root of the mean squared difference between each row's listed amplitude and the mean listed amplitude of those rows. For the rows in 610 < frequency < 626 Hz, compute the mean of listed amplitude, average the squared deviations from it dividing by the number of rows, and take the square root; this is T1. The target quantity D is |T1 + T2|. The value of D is 26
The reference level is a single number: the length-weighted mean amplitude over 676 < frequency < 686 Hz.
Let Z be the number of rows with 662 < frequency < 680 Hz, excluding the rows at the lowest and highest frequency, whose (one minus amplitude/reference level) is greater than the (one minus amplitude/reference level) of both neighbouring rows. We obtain 1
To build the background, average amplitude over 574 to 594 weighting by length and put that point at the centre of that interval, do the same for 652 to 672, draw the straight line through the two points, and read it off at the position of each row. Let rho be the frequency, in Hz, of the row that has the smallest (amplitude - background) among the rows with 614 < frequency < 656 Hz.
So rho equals 649.0 Hz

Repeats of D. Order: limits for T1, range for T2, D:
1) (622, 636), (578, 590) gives 15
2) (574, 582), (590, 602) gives 10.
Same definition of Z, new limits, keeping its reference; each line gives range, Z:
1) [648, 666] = 1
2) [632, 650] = 0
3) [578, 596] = 1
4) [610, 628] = 3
